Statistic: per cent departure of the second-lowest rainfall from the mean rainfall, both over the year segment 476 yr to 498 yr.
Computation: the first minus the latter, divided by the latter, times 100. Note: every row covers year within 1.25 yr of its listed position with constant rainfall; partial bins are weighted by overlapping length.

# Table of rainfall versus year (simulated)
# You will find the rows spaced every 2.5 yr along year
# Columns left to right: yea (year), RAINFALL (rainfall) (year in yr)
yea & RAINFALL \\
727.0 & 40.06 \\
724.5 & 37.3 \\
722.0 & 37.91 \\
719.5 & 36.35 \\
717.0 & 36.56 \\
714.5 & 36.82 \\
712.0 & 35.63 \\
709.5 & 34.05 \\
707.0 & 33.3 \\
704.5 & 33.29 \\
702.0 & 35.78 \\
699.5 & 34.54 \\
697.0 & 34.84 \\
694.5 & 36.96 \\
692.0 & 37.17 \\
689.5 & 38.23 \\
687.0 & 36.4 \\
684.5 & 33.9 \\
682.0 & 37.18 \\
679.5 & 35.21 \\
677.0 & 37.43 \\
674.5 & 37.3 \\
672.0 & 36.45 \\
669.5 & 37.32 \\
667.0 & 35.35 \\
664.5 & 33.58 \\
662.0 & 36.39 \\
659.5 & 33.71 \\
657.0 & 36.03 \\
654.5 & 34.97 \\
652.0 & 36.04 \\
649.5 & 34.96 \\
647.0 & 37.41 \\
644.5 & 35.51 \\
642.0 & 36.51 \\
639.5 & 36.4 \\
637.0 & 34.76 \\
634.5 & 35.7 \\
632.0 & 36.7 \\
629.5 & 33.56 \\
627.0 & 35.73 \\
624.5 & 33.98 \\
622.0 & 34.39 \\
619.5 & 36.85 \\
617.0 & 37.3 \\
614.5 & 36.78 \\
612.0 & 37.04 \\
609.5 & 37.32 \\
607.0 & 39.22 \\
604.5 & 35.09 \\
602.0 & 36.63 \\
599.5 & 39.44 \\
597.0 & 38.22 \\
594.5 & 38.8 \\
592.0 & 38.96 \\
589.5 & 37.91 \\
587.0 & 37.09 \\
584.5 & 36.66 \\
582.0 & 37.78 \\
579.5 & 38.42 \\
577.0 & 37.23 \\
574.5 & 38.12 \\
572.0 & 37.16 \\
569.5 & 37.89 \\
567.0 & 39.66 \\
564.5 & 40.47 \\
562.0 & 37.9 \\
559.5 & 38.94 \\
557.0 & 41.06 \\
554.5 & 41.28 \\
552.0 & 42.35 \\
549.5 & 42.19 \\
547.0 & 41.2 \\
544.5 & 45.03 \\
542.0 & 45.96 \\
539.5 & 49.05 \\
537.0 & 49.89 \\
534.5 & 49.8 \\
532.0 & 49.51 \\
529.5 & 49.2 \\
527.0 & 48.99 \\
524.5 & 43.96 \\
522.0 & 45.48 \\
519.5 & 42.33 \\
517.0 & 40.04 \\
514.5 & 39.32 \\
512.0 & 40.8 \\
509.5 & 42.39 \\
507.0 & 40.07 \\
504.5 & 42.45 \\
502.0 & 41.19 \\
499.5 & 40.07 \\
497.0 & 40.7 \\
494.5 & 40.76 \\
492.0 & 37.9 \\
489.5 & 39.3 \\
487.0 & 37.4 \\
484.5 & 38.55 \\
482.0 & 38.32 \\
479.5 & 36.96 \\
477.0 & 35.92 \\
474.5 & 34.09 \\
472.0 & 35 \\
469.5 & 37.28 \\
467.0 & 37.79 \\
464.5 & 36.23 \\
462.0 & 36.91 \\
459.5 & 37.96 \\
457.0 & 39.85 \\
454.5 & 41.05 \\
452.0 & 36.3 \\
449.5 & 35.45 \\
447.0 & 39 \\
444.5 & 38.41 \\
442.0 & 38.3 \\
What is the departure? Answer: -3.8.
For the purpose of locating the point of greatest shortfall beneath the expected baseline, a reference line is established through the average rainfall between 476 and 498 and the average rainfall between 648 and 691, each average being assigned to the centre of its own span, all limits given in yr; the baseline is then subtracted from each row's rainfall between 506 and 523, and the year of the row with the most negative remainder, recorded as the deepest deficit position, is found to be 514.5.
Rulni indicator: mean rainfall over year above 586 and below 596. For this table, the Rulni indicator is 38.2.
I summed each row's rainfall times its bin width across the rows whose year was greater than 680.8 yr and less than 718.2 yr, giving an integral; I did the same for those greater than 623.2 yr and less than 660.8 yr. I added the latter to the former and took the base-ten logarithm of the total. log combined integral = 3.43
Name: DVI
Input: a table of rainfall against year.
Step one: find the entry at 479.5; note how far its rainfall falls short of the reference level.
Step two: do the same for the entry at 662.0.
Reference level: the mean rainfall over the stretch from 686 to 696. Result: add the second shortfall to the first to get 1.0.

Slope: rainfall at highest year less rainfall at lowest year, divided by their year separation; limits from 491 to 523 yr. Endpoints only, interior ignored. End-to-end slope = 0.25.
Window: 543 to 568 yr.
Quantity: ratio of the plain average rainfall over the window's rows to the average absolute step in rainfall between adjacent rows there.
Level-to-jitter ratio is 29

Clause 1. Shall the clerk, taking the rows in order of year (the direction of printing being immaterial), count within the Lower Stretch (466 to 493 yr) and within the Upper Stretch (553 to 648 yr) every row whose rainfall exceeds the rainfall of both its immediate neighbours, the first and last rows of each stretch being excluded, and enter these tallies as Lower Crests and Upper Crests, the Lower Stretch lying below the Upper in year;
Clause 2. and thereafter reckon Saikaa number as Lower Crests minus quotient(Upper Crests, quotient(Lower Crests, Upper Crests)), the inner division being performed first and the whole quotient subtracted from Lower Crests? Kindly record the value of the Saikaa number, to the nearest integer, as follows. -48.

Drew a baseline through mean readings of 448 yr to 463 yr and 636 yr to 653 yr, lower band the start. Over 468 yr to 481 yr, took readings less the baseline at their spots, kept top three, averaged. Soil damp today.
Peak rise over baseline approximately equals -1.0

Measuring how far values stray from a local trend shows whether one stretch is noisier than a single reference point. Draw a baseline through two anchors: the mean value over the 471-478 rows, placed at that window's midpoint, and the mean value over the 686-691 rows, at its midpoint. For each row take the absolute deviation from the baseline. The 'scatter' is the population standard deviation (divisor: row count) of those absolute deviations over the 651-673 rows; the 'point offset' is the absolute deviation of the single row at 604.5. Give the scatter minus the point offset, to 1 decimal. -0.2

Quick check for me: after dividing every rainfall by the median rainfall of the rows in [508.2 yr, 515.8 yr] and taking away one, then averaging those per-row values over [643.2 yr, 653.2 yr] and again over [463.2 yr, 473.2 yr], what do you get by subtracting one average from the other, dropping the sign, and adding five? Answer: 5.01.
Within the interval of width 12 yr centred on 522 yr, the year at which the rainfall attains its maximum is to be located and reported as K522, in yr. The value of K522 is 527.0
